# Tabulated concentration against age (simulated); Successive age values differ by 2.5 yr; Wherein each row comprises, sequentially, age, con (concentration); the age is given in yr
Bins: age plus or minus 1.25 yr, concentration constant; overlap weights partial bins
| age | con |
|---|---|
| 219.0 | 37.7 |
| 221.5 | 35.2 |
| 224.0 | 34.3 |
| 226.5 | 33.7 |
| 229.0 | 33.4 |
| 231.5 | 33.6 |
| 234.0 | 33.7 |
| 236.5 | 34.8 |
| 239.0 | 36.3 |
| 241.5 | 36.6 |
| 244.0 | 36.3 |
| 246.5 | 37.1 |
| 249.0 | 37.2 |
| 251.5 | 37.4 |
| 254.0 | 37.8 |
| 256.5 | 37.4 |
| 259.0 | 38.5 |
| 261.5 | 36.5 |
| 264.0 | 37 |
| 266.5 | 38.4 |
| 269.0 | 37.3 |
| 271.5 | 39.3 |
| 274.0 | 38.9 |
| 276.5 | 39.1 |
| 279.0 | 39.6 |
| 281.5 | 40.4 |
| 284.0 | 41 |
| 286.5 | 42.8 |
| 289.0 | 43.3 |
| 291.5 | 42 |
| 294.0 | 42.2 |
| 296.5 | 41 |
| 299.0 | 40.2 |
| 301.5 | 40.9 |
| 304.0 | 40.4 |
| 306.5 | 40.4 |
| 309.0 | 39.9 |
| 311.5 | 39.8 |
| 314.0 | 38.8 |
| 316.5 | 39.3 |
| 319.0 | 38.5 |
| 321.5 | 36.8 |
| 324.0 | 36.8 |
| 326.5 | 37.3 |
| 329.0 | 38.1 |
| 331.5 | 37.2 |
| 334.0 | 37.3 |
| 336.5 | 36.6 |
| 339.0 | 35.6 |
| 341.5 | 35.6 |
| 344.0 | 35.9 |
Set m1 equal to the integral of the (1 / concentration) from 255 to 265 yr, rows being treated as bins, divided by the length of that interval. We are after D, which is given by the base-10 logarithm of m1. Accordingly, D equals -1.57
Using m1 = 0.027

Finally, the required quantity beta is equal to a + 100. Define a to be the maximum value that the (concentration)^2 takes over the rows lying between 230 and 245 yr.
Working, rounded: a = 1340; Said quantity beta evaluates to 1440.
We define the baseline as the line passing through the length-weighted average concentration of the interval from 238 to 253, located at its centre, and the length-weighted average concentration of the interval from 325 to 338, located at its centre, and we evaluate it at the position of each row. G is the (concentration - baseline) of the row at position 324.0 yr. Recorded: 0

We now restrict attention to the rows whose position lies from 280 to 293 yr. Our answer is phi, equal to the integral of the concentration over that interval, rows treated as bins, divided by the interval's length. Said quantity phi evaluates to 42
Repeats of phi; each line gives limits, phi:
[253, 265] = 37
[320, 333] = 37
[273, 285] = 40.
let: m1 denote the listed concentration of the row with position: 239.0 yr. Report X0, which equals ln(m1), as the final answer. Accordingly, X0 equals 3.59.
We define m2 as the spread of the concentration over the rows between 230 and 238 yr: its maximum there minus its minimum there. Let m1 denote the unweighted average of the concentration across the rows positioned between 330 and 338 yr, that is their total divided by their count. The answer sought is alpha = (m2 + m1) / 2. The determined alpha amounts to 19.1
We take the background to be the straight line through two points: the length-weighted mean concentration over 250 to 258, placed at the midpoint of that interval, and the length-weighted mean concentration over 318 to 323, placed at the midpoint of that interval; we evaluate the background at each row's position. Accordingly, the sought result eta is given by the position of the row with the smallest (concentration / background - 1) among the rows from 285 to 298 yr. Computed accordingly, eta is 296.5 yr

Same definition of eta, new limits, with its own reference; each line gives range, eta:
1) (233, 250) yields 234.0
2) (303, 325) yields 324.0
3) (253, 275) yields 261.5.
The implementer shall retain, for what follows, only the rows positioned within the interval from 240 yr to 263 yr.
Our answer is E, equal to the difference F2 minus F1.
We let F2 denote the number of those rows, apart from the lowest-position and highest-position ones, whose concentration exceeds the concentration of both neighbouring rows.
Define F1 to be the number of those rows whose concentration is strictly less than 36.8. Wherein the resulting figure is -1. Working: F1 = 3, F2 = 2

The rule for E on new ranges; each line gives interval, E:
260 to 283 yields 1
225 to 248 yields -7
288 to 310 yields 2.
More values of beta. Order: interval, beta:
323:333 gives 1552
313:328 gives 1644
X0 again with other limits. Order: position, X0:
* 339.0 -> 3.57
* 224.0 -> 3.54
